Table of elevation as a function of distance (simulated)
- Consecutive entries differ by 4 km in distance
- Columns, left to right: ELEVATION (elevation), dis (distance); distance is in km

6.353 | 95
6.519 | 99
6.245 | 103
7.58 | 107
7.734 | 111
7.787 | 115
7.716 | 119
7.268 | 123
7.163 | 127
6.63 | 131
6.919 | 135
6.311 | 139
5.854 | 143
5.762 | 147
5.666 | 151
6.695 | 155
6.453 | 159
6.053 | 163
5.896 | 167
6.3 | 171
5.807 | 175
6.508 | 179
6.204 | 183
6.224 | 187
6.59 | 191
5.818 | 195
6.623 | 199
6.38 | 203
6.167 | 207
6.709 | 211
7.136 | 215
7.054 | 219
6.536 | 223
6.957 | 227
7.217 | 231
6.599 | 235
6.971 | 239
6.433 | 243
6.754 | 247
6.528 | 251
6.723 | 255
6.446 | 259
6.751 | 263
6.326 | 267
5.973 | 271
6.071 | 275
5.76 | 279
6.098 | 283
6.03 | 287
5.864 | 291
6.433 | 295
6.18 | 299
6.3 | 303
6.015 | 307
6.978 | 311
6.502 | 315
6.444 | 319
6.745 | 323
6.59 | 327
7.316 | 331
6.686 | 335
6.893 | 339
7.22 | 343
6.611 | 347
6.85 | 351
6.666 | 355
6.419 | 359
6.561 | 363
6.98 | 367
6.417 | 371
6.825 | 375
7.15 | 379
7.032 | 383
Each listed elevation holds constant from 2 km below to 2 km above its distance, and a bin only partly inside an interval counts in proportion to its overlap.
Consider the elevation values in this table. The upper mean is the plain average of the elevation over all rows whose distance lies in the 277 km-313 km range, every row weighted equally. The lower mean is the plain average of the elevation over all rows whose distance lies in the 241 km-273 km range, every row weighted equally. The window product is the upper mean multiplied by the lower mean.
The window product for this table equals 40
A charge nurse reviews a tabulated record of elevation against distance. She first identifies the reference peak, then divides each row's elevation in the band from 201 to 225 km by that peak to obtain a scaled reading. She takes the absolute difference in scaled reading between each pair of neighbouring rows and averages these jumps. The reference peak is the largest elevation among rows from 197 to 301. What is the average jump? 0.049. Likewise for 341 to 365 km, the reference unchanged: 0.039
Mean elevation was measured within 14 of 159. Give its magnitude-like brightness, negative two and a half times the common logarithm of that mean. -1.966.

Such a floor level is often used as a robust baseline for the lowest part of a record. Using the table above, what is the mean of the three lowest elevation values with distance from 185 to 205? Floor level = 6.1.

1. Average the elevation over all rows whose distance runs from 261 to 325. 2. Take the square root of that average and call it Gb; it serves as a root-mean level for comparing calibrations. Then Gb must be 2.51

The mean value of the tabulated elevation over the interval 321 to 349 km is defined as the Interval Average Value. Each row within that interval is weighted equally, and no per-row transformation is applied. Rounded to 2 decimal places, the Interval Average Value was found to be 6.87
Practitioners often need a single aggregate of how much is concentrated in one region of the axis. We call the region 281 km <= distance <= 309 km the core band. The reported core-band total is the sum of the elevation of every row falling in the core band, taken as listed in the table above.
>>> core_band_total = 42.9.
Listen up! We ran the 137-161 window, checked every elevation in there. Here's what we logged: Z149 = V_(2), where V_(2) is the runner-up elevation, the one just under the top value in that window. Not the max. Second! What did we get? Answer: 6.453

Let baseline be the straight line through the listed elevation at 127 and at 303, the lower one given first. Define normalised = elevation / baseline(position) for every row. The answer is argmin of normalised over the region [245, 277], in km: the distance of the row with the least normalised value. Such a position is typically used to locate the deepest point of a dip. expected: 271 km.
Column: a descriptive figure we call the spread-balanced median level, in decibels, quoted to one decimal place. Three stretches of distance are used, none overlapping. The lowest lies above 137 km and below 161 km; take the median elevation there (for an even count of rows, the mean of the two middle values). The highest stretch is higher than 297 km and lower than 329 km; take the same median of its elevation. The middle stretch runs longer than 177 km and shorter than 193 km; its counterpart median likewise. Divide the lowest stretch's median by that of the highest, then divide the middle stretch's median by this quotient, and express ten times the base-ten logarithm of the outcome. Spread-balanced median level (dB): 8.3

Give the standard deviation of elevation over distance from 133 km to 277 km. 0.41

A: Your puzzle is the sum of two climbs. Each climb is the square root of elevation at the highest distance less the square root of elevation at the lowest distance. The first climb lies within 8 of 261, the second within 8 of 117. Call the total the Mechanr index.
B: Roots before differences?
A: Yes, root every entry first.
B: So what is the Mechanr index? -0.16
